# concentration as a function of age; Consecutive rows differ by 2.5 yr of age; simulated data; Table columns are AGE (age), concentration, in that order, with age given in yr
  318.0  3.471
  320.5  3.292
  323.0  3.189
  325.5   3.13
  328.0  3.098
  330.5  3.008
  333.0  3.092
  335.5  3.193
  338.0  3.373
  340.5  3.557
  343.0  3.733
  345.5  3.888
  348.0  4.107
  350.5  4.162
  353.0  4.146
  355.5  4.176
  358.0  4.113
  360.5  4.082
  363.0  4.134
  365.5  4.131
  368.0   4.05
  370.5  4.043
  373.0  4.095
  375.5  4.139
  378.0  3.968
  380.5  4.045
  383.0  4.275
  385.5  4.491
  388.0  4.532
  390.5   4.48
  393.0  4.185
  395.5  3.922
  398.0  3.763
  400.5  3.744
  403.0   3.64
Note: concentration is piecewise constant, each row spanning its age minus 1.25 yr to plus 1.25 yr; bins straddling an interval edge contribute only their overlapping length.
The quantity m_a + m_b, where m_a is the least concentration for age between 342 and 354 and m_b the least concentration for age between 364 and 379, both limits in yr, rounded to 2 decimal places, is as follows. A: 7.70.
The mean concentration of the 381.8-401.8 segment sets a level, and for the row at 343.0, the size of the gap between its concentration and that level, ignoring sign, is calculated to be 0.44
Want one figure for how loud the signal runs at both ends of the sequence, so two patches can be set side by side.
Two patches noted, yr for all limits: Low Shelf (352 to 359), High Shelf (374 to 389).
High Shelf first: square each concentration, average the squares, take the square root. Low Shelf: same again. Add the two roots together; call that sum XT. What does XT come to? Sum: 8.39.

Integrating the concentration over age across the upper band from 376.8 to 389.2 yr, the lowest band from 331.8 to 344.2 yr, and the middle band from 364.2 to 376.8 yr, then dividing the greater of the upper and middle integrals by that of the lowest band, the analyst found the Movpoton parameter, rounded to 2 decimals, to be 1.26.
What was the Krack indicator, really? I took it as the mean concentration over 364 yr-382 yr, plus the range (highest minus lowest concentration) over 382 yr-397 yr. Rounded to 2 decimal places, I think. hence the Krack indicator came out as 4.68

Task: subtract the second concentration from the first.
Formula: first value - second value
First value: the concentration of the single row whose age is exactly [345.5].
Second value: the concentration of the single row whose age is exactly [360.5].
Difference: -0.2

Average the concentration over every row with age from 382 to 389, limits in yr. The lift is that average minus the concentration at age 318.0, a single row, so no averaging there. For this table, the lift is 1.0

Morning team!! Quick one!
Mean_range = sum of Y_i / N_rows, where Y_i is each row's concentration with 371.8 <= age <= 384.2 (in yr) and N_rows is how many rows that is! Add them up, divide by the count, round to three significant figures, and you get 4.10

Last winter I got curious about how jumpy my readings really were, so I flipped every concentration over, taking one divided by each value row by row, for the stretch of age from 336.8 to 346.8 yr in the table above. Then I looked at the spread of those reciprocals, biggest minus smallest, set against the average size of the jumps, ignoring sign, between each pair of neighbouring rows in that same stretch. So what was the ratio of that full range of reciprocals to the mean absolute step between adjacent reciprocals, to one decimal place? 3.0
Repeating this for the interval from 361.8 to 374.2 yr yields 2.5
